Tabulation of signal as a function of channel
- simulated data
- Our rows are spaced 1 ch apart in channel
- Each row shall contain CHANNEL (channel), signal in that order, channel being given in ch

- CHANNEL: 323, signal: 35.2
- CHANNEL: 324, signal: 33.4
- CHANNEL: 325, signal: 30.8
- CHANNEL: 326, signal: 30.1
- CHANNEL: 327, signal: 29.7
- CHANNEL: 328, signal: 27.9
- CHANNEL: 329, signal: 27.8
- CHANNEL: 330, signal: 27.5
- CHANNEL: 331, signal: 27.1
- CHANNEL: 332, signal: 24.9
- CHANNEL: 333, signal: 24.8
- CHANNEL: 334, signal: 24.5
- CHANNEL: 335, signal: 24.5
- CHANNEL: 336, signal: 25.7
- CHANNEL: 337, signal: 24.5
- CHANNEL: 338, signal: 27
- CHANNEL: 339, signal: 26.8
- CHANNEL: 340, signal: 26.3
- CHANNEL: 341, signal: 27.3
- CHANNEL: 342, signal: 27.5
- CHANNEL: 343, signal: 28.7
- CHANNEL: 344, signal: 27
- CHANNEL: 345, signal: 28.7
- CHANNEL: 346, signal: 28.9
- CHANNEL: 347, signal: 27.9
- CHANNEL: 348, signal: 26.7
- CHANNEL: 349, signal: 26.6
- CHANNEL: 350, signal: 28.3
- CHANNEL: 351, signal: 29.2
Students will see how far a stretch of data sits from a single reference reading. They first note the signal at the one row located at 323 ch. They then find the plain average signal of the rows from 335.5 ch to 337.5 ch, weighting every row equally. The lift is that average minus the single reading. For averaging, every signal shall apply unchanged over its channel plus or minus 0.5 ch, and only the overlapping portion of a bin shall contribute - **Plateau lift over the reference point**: -10.1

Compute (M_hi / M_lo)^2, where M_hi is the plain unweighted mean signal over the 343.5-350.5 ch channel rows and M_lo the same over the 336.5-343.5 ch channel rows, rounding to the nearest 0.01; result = 1.06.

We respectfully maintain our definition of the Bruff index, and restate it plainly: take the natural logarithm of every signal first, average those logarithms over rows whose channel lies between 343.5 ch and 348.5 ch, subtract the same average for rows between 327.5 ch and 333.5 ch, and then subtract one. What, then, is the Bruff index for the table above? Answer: -0.96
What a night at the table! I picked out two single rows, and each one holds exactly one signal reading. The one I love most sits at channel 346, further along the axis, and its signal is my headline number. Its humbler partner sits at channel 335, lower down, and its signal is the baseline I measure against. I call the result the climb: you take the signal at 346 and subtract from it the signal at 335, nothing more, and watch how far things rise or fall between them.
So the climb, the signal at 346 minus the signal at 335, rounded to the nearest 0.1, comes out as 4.4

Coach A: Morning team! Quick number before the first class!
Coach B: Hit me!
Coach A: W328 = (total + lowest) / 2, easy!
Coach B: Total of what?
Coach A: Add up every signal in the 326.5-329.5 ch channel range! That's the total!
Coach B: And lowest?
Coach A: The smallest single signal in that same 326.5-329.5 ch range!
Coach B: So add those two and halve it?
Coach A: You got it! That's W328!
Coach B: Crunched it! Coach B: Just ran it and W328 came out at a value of 57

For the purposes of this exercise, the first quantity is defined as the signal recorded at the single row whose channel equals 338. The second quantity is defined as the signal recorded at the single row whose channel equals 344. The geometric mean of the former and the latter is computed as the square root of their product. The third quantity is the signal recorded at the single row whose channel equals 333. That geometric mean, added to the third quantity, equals 52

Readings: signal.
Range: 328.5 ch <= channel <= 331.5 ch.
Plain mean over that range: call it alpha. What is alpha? 27.5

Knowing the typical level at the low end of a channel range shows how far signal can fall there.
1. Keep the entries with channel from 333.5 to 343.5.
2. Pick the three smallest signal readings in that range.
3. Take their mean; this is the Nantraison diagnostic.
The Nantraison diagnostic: 24.5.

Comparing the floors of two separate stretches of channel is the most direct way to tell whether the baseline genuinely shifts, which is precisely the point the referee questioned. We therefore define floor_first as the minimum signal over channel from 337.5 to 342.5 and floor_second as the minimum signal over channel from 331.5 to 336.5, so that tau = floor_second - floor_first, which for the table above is -1.8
